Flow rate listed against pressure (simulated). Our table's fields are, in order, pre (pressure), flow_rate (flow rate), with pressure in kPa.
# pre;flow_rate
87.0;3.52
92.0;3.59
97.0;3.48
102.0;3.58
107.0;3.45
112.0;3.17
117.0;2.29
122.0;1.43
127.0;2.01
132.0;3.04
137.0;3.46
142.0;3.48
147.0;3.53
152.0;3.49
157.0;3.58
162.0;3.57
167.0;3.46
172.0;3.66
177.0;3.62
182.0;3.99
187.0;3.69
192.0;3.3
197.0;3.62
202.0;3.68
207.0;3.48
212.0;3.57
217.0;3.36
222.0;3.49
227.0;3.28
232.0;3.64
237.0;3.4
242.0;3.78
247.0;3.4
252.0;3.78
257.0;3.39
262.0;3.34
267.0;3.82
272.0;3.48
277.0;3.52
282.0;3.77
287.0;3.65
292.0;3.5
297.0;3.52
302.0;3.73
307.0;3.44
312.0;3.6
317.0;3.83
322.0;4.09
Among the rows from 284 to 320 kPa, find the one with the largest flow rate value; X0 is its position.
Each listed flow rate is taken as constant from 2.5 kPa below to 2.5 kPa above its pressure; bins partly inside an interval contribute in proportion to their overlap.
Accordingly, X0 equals 317.0 kPa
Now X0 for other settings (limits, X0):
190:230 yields 202.0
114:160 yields 157.0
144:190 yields 182.0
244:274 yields 267.0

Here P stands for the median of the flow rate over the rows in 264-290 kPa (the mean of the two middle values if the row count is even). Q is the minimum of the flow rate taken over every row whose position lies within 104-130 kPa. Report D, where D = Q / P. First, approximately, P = 3.65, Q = 1.43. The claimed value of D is 0.39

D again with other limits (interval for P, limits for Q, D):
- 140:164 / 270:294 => 0.99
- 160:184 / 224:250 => 0.91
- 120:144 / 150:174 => 1.14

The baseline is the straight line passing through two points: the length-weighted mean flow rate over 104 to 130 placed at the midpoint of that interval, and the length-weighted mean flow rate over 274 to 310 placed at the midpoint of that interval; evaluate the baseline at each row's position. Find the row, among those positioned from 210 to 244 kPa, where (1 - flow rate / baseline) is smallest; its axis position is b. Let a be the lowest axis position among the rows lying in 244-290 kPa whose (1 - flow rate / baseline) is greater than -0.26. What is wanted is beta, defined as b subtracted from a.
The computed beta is 35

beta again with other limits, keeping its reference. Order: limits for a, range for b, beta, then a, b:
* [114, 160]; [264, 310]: -150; 117.0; 267.0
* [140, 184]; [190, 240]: -35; 167.0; 202.0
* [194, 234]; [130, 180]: 60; 197.0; 137.0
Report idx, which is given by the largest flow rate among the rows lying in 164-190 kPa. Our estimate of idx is 3.99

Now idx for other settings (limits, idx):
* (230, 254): 3.78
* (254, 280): 3.82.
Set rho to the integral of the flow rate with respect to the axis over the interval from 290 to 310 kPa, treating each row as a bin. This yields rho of 71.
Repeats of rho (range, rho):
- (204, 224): 70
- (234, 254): 72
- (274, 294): 72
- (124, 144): 59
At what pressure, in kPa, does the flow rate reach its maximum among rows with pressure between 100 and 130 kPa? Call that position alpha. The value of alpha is 102.0 kPa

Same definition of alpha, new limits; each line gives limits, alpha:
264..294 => 267.0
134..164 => 157.0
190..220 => 202.0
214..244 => 242.0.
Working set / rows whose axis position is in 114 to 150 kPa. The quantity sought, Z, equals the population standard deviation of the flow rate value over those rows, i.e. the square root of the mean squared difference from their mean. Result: 0.777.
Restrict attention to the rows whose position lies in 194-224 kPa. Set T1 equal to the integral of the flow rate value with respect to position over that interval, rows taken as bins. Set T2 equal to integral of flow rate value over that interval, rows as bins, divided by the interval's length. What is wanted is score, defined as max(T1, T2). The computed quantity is 105.9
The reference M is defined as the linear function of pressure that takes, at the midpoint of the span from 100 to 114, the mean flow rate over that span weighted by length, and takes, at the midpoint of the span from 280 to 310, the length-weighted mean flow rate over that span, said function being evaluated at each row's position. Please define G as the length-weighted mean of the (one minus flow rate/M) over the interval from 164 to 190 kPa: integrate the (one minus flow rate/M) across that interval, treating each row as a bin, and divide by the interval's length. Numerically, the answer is -0.06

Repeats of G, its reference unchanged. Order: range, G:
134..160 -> -0.02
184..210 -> -0.02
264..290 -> -0.02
